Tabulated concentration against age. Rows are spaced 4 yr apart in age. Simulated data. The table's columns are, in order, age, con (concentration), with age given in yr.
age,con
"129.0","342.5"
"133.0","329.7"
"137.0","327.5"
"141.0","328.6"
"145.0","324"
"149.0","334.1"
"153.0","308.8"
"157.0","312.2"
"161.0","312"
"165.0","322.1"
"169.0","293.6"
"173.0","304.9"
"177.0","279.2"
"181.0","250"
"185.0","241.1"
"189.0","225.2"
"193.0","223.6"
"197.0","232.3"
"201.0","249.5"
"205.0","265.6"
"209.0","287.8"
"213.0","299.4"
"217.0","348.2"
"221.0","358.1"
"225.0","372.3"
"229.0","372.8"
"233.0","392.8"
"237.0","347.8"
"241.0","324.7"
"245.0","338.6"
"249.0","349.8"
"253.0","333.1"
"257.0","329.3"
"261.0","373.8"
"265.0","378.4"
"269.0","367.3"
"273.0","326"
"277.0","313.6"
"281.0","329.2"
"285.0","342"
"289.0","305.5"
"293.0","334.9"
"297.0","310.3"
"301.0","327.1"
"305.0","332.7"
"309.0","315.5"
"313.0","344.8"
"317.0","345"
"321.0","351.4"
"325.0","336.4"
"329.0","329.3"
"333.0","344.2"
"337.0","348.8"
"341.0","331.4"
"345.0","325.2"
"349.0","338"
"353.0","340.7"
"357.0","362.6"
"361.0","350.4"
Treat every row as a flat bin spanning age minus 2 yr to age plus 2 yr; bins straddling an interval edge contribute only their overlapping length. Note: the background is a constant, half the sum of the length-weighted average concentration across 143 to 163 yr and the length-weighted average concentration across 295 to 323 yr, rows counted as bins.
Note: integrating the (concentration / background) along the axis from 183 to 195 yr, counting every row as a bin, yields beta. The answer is 8 yr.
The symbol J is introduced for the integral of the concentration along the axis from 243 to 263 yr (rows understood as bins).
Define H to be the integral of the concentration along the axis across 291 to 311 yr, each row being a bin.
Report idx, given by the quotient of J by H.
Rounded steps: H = 6482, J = 6898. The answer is 1.06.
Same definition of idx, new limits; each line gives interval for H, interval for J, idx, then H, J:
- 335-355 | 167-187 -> 0.81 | 6736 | 5475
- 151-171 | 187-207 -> 0.77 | 6195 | 4785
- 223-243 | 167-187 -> 0.76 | 7242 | 5475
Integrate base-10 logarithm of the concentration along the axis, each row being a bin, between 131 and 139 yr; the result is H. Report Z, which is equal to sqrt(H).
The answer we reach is 4.5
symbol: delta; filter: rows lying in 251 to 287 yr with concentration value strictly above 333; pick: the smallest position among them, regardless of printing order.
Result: 253.0 yr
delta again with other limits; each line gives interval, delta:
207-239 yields 217.0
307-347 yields 313.0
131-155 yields 149.0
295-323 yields 313.0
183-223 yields 217.0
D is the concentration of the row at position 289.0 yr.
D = 305.5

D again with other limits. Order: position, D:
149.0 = 334.1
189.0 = 225.2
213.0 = 299.4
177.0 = 279.2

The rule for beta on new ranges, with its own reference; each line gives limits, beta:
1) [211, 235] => 26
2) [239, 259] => 21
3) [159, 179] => 19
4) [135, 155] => 20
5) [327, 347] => 21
